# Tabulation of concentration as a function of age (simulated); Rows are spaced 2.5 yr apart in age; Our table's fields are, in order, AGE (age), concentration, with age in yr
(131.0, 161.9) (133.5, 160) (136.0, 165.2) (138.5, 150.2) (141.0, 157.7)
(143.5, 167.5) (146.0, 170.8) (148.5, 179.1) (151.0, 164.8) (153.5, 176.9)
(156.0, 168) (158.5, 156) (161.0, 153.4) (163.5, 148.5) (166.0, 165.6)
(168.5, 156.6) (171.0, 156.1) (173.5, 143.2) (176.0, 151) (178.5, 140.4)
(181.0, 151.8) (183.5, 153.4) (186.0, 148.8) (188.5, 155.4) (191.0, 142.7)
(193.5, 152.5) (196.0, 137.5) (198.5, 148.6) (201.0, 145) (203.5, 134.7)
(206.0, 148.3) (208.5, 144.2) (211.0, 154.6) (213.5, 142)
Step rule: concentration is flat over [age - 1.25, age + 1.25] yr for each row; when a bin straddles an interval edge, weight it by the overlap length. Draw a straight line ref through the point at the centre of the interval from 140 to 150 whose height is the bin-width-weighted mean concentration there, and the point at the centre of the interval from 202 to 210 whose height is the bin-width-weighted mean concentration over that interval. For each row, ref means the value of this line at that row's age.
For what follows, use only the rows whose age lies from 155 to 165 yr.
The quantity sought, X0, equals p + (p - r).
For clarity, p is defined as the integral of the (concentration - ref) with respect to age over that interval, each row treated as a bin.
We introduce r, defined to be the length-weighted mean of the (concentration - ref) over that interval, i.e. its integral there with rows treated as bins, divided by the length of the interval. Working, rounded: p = -61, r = -6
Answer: -116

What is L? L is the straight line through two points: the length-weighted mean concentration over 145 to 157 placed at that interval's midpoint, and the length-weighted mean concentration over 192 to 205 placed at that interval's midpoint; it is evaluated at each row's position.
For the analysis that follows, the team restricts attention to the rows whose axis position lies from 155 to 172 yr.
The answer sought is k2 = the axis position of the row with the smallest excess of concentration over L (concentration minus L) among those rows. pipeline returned 163.5 yr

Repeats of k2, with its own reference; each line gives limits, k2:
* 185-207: 196.0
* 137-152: 138.5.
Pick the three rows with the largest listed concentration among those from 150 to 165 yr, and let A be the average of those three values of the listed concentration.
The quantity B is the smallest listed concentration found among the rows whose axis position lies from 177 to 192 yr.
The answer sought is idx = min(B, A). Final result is 140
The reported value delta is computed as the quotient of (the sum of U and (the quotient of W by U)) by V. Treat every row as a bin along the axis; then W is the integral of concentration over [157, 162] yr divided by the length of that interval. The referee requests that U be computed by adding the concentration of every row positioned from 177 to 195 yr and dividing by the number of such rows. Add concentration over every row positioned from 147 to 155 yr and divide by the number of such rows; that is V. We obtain 0.87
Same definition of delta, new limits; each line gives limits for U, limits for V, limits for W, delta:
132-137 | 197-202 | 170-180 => 1.11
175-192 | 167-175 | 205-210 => 0.99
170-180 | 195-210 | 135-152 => 1.04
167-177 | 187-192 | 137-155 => 1.03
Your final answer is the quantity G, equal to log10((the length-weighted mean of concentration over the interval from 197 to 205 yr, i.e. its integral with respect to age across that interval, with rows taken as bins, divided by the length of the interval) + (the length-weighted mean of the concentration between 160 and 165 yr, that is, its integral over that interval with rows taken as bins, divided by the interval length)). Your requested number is 2.47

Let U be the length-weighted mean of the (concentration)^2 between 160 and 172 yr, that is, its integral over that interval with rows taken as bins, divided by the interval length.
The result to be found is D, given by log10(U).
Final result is 4.39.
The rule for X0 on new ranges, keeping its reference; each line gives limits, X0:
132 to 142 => -266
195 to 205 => -70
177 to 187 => -85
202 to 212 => 53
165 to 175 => -62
